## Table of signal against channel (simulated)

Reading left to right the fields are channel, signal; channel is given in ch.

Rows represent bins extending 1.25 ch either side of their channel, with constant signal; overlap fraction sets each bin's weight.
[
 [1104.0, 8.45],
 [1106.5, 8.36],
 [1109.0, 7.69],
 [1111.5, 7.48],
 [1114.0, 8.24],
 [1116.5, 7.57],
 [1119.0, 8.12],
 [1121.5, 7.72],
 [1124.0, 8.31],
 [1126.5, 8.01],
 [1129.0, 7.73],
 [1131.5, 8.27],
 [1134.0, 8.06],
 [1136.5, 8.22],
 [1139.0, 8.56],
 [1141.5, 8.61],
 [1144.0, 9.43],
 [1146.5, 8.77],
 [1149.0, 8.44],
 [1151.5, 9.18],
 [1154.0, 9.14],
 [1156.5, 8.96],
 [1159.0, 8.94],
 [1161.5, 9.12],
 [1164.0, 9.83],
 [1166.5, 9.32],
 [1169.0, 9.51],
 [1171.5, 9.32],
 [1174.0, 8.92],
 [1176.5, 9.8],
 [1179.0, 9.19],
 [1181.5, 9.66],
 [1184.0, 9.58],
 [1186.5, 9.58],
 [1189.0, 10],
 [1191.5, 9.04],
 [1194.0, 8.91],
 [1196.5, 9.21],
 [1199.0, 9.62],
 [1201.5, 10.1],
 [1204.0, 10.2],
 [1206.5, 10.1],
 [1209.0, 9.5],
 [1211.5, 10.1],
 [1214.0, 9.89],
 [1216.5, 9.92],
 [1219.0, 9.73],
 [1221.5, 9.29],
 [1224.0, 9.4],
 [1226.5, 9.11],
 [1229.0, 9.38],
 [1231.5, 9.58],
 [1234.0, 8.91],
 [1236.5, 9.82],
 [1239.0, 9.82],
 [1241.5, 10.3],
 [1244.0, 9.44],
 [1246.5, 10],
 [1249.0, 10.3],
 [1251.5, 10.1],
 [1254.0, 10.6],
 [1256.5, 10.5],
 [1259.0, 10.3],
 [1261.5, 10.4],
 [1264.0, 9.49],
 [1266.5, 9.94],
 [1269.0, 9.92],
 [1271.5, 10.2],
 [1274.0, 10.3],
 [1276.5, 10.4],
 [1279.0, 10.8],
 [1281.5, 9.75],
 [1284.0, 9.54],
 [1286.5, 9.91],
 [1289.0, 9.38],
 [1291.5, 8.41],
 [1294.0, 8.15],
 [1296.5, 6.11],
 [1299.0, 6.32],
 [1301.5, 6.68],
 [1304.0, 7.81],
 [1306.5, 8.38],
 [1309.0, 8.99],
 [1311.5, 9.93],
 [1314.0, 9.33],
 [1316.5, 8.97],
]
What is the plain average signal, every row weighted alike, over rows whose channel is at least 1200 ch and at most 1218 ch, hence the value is 10.0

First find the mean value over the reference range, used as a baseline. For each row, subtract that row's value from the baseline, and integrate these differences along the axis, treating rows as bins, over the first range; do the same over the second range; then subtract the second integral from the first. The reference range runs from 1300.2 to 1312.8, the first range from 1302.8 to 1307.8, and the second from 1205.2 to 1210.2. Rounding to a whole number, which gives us 9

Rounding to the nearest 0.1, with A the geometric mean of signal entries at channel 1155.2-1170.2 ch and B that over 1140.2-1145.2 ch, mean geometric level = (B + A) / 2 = 9.1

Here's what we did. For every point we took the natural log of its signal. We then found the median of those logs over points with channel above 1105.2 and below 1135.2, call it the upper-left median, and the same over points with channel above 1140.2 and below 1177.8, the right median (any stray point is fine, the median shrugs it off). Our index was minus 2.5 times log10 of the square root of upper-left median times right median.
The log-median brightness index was -0.830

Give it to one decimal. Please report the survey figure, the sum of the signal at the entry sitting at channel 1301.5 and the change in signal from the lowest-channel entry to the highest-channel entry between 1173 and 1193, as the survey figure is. 6.8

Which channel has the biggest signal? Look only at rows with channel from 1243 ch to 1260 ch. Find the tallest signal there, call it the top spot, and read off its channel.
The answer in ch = 1254.0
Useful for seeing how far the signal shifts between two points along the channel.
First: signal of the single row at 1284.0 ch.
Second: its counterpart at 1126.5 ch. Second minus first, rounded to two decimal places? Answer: -1.53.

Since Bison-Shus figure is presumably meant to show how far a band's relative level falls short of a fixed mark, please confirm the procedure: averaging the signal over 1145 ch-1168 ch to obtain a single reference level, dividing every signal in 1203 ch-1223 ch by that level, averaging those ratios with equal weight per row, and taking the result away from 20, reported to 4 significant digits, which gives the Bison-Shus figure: 18.92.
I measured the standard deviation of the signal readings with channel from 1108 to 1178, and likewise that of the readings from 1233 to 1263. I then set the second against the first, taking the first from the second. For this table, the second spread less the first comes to -0.2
